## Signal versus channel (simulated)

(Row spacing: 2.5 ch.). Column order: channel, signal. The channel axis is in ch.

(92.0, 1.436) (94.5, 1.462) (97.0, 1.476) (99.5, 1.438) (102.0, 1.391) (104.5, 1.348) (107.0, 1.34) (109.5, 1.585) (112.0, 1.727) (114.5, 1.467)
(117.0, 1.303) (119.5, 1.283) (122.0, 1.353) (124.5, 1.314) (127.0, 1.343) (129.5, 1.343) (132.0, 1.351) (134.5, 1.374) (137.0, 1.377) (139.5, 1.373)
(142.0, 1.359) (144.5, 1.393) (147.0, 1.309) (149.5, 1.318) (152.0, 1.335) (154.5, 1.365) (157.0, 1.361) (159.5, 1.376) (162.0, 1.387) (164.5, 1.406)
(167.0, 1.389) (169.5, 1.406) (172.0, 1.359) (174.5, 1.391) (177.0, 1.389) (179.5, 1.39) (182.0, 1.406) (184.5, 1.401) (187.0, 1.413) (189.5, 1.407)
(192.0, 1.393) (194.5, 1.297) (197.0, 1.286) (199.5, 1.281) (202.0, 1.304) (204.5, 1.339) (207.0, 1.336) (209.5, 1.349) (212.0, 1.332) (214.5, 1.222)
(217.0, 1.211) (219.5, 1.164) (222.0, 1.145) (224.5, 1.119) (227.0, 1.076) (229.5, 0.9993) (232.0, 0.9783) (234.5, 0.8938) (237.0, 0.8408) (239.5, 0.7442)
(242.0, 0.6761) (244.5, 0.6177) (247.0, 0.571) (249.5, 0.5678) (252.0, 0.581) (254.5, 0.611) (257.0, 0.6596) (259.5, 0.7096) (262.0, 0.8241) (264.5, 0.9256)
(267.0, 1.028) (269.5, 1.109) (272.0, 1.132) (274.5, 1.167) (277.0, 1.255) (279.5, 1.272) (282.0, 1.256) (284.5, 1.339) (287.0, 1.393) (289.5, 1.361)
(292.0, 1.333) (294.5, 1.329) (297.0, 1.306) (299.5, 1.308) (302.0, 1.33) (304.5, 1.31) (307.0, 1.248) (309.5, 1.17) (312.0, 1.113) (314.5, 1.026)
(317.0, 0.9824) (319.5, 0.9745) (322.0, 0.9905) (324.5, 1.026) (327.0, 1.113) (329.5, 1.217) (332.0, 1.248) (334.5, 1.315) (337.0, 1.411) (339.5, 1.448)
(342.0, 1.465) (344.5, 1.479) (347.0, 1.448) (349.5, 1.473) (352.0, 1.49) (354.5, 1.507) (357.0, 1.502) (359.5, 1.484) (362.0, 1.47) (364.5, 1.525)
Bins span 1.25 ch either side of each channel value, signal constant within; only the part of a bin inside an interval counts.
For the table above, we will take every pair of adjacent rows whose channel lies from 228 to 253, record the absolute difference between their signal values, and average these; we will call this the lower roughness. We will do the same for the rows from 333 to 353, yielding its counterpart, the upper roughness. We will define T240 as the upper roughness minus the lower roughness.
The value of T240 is -0.016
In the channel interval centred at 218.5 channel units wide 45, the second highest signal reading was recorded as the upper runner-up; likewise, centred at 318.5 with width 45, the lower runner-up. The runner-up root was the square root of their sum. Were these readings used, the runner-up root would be 1.66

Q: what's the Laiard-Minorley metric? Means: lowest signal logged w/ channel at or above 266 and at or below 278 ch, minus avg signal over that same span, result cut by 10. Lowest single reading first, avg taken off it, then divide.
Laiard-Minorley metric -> -0.011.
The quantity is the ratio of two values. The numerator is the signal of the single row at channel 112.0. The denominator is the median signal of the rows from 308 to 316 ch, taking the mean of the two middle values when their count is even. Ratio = 1.6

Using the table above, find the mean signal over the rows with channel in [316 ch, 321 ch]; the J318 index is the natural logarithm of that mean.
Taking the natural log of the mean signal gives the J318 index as 0.0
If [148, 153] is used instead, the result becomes 0.3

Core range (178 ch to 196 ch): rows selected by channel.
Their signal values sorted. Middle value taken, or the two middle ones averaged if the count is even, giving 1.40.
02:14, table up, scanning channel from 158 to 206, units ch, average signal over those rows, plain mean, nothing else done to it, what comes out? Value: 1.37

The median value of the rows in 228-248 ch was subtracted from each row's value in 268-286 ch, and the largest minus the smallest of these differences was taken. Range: 0.23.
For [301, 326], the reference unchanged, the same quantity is 0.36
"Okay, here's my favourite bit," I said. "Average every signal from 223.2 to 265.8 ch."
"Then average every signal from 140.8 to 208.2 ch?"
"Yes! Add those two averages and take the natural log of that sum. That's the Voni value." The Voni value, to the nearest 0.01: 0.77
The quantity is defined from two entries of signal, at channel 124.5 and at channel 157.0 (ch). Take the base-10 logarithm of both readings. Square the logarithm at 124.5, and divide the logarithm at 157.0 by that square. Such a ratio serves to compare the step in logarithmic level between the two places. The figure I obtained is 10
